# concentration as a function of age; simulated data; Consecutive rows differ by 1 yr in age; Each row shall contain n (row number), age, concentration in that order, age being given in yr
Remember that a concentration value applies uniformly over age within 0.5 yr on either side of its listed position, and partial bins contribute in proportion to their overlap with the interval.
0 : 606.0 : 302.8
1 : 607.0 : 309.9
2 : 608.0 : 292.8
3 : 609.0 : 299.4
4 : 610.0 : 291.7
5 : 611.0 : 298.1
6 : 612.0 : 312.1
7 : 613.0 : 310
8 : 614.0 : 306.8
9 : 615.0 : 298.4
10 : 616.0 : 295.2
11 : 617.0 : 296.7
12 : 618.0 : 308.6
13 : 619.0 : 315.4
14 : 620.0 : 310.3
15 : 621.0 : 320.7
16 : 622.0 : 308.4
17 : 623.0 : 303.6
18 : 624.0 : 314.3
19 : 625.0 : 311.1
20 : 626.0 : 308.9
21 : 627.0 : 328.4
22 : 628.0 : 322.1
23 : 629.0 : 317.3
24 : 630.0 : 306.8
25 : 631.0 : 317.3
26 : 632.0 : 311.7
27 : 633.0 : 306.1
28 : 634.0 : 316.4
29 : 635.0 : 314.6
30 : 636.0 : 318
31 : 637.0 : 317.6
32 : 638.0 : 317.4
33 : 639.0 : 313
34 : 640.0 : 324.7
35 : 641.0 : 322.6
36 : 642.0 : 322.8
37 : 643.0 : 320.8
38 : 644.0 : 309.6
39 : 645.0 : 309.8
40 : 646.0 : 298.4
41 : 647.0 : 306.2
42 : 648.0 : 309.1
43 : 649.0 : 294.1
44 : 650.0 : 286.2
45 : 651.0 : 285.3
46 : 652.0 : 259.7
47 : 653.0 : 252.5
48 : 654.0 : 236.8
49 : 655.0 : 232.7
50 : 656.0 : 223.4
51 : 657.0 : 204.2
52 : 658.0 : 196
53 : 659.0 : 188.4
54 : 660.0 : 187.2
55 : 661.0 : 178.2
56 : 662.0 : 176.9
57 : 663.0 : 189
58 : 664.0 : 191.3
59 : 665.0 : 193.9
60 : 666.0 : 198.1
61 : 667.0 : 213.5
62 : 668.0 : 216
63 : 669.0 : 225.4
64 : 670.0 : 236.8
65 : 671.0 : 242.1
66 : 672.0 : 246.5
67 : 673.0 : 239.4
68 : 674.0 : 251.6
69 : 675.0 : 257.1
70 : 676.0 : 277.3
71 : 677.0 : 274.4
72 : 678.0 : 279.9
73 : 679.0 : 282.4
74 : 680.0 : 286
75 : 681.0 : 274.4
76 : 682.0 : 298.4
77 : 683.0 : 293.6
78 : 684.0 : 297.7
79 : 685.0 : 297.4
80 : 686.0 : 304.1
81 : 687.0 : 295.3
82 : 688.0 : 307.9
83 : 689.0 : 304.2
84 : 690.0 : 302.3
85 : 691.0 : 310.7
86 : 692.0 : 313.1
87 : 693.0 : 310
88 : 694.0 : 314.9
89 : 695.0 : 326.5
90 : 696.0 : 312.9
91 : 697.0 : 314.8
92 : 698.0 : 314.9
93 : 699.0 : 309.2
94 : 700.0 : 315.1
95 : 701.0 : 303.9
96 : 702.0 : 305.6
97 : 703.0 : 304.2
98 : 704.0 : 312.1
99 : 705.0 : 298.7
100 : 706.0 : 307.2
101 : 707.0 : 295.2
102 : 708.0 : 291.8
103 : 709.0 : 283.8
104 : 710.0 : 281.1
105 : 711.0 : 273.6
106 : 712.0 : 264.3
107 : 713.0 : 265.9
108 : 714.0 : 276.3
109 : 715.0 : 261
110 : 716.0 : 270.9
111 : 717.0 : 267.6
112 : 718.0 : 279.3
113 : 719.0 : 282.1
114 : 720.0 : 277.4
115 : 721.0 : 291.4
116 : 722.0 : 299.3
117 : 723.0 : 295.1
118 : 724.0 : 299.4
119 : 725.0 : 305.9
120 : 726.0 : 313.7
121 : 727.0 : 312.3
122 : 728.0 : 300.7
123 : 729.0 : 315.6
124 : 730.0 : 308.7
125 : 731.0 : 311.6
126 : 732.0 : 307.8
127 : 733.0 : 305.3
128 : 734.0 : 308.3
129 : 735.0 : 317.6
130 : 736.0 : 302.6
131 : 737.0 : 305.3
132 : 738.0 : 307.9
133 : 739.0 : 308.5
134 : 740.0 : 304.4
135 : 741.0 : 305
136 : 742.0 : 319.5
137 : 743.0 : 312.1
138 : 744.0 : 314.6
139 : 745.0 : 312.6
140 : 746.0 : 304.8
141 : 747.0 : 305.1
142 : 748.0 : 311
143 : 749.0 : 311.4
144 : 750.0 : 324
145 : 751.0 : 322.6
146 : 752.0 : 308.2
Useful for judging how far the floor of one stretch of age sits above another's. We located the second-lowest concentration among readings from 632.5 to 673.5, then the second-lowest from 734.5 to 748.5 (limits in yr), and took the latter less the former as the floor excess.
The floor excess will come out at 126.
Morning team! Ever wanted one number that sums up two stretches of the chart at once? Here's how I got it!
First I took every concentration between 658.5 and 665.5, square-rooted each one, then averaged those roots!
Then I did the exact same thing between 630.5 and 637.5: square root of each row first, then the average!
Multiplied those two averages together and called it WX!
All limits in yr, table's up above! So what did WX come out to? 242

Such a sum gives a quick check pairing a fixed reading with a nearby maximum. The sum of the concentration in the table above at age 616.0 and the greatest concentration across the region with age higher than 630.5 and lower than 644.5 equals 620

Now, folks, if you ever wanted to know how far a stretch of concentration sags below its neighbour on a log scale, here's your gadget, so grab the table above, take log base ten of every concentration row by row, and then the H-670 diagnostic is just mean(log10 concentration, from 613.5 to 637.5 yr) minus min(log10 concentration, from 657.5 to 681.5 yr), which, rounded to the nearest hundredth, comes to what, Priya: 0.25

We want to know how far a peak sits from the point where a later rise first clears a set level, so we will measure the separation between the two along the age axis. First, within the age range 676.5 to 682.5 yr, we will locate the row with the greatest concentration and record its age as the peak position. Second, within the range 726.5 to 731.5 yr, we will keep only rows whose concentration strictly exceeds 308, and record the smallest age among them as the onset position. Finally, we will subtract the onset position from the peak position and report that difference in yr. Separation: -45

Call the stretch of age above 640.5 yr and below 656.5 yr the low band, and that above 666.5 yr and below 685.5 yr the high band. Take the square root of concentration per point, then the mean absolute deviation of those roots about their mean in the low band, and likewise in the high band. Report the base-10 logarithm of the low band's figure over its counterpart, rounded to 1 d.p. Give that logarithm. 0.0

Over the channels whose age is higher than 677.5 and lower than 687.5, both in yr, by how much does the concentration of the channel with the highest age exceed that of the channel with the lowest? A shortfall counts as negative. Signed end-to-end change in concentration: 15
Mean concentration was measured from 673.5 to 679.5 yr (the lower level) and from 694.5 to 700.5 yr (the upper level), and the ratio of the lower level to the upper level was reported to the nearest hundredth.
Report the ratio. 0.86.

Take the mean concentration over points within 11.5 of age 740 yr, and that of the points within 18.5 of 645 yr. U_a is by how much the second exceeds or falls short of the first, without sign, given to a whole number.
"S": 32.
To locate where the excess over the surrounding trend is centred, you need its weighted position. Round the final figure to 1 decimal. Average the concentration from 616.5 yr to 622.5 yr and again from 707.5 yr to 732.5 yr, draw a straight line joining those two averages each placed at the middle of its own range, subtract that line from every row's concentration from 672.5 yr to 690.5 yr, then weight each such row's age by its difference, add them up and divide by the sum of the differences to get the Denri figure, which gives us 674.0 yr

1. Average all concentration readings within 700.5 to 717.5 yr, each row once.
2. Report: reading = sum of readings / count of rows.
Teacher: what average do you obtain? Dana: 286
